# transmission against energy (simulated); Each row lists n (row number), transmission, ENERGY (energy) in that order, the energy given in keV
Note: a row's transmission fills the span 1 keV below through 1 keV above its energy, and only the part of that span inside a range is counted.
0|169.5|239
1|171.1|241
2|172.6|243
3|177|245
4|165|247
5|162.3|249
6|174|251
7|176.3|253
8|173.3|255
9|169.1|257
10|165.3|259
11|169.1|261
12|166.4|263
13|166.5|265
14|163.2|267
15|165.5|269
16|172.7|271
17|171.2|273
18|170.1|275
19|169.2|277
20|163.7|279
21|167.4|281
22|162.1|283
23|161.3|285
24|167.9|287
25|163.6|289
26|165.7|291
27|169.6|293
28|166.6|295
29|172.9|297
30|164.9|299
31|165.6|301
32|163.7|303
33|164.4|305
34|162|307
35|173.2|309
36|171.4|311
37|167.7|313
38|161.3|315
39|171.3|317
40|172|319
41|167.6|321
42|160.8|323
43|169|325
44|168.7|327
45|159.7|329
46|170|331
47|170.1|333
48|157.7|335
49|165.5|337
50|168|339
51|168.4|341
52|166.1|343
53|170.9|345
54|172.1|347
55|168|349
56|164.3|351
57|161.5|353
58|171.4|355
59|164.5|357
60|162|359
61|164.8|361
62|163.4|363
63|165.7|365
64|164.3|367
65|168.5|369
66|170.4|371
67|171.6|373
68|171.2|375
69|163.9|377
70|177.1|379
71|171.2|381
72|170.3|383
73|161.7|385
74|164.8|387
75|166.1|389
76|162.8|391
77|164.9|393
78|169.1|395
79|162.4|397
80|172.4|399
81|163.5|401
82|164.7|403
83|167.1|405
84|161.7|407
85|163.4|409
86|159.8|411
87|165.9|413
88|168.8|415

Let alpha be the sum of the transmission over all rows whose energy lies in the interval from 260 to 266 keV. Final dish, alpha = 502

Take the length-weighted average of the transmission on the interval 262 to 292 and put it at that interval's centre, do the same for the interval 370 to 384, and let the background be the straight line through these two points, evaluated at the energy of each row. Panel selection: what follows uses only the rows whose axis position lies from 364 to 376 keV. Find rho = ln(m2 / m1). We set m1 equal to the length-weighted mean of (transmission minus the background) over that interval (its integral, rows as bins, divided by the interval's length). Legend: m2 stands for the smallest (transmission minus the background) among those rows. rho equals 1.2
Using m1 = -1.9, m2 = -6.1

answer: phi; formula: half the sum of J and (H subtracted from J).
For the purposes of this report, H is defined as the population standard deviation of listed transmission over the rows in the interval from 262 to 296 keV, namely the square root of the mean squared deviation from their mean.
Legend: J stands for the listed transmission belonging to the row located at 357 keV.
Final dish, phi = 163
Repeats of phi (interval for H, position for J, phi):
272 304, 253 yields 175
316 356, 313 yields 166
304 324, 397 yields 160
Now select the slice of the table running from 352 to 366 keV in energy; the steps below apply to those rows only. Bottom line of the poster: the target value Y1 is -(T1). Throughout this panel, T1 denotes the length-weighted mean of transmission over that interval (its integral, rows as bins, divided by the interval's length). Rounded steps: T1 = 165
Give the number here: -165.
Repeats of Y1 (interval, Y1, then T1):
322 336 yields -165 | 165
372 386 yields -170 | 170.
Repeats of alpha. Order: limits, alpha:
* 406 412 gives 485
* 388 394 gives 494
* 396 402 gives 498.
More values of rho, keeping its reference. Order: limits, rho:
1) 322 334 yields 1.4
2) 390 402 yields 0.5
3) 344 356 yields 1.6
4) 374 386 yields 1.7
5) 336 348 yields 1.5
